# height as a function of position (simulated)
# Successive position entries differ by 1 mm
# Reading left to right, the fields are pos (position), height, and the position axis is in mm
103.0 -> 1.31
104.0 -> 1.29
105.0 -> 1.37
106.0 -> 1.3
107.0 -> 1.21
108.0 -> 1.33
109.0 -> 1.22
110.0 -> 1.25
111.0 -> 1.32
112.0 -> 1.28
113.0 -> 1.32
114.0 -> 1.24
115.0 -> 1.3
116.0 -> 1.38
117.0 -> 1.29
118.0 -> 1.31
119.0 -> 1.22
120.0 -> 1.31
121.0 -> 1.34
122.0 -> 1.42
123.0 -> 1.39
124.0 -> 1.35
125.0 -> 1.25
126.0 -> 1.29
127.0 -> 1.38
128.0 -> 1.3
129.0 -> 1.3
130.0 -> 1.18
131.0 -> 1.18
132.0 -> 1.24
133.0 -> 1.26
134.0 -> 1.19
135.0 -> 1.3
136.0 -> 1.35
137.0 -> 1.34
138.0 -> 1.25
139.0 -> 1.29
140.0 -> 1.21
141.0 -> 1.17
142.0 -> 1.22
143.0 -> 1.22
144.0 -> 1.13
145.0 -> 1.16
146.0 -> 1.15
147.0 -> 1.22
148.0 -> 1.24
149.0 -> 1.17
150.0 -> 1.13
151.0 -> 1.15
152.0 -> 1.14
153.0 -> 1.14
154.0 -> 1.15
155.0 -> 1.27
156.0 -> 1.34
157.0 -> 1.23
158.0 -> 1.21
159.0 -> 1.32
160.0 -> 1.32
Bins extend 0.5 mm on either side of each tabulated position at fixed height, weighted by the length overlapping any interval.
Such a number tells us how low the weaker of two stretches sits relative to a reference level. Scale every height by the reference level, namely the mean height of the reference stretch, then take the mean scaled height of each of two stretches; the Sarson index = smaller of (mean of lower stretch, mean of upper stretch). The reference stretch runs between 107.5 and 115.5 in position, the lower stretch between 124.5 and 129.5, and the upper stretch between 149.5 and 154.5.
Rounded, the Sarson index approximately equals 0.89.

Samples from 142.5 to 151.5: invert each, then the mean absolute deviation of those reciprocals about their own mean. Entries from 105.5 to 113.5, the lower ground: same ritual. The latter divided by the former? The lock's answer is 0.98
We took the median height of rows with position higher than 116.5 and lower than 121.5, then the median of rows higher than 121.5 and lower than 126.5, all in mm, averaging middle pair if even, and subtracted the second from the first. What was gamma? -0.04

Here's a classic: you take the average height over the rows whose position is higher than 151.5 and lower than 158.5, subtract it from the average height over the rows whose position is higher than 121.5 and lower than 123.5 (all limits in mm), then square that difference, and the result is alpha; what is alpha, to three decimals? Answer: 0.037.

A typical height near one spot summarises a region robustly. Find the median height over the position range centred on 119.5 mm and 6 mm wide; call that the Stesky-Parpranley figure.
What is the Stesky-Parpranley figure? 1.31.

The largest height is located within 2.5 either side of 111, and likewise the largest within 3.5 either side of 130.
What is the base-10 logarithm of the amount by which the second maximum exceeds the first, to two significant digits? -1.2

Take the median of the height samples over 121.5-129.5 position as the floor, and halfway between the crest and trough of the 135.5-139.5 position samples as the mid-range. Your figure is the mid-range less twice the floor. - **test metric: -1.35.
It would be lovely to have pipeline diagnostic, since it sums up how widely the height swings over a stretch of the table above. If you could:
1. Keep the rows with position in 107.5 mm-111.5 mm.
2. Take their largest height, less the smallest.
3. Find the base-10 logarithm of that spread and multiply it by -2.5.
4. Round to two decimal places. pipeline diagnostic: 2.40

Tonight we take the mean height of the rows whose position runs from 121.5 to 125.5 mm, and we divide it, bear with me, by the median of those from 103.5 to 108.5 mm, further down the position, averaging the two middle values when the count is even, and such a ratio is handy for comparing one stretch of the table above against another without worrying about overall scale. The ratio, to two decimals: 1.04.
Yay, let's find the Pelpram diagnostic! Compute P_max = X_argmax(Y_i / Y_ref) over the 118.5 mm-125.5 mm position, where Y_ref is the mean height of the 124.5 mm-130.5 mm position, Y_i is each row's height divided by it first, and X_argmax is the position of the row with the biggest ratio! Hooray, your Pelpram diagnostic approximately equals 122.0 mm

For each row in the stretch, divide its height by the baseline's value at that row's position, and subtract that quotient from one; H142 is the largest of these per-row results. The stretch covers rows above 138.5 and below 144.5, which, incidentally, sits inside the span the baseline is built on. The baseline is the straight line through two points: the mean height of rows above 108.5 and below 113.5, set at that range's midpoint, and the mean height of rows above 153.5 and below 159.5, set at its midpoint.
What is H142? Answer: 0.10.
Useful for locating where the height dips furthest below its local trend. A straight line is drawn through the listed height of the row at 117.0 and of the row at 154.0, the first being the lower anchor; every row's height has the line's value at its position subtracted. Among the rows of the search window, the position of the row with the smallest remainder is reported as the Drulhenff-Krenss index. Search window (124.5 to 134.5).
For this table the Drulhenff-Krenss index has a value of 130.0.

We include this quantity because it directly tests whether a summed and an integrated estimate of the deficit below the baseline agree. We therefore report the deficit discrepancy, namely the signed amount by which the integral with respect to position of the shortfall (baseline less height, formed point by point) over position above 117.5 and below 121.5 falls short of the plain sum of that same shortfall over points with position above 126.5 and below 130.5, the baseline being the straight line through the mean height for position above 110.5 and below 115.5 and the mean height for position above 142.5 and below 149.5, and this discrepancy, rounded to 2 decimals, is -0.10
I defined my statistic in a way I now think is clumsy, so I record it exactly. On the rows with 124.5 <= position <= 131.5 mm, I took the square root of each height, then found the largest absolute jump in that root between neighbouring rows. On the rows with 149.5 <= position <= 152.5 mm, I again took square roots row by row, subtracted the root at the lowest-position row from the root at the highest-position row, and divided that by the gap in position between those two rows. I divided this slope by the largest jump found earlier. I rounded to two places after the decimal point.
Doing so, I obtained 0.04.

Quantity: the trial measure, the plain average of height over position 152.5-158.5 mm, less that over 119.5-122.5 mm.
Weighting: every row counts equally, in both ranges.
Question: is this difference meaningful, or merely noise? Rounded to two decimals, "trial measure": -0.13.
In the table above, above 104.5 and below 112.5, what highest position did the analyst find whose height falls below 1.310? 112.0 mm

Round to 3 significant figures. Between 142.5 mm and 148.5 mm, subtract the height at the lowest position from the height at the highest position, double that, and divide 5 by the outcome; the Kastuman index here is 125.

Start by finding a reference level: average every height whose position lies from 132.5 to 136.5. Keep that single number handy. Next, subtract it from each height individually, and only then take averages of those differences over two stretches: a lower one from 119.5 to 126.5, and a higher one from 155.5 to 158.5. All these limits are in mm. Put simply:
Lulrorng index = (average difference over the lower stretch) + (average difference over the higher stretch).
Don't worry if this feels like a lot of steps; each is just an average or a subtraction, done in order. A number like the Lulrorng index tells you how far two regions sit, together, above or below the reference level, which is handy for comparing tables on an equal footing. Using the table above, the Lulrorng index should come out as 0.046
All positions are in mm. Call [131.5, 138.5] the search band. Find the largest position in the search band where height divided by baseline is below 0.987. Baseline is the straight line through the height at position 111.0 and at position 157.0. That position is 138.0 mm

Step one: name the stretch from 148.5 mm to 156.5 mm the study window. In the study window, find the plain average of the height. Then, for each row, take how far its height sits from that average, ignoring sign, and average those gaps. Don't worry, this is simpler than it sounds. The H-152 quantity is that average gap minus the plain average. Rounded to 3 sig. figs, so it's -1.13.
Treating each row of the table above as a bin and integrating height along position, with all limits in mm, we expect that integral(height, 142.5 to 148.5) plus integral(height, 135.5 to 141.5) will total 14.7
